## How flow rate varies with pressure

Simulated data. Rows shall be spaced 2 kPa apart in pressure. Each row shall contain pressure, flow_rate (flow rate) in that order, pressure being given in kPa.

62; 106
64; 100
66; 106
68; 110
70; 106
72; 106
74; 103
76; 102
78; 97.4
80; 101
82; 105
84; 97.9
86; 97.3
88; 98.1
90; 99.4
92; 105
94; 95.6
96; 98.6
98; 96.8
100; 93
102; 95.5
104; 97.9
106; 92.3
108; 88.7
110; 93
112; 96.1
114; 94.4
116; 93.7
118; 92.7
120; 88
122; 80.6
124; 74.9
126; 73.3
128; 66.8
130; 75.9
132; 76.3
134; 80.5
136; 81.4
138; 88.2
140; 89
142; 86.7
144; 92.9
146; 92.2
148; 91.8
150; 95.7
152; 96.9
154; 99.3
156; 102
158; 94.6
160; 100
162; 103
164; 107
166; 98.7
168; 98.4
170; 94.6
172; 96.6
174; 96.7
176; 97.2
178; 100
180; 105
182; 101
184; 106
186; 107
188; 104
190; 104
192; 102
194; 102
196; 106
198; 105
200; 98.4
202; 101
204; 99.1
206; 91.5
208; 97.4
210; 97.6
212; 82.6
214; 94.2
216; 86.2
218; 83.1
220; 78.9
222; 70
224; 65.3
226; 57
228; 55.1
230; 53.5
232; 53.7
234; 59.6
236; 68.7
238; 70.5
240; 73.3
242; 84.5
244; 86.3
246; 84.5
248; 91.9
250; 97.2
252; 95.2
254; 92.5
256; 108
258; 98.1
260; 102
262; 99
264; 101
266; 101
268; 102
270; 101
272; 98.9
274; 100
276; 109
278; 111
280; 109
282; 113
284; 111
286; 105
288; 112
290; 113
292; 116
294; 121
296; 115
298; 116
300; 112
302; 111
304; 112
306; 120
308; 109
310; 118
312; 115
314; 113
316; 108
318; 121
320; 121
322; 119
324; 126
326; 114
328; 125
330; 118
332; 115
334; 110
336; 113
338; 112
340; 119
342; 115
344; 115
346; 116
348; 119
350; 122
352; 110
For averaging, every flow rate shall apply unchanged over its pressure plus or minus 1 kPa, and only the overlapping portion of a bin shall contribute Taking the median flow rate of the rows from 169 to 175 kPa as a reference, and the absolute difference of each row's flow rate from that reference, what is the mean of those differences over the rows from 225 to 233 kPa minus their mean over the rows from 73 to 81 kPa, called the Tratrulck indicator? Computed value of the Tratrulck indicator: 38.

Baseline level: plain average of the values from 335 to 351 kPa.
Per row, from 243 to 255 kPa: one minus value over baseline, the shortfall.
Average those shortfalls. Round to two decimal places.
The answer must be 0.22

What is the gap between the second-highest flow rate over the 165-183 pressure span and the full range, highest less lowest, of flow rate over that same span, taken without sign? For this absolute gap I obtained 91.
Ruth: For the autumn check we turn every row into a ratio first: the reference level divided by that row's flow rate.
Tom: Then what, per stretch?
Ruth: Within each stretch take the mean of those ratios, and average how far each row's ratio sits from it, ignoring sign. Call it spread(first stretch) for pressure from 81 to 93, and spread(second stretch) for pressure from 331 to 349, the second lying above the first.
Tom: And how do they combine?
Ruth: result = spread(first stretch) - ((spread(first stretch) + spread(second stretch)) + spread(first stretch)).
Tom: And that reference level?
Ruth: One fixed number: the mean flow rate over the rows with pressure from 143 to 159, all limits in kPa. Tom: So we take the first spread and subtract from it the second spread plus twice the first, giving -0.044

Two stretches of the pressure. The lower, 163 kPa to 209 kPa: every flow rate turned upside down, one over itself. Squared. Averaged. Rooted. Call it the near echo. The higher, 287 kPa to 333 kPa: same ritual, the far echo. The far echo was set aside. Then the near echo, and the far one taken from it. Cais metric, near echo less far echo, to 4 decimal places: 0.0013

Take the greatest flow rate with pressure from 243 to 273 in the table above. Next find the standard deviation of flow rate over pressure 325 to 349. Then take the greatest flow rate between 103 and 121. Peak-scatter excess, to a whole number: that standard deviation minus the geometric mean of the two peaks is -99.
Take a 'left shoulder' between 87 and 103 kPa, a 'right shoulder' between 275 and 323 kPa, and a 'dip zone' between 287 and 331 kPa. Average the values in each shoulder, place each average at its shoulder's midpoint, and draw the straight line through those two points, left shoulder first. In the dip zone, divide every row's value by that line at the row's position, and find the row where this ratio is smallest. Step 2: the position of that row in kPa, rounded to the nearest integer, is 316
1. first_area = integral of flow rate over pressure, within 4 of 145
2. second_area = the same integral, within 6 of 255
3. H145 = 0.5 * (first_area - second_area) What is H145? -229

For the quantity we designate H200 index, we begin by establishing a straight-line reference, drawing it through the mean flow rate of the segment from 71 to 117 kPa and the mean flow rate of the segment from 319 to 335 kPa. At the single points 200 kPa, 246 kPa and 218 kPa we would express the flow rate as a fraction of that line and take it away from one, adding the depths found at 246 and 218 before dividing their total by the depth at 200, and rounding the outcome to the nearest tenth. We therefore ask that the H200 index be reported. 5.8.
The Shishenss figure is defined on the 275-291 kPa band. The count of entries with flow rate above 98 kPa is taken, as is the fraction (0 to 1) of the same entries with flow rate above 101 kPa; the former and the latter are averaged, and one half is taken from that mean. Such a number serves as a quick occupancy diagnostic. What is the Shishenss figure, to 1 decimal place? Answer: 4.0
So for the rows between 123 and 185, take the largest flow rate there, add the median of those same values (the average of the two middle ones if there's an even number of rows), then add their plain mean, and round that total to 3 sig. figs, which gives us 295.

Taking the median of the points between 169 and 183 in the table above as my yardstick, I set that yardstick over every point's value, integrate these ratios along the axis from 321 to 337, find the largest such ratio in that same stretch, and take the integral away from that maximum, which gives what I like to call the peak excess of -12.4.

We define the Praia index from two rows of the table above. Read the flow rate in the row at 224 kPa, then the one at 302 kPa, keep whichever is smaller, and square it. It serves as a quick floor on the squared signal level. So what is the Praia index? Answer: 4264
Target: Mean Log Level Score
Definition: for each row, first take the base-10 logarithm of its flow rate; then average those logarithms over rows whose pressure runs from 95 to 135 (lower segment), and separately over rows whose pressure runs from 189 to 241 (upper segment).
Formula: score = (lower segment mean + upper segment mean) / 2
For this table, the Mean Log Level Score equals 1.923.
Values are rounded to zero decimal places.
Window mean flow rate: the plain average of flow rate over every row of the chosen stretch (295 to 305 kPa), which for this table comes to 113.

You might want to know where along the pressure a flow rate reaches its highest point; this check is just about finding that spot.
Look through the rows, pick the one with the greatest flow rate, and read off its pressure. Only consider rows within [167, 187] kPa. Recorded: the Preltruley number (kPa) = 186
